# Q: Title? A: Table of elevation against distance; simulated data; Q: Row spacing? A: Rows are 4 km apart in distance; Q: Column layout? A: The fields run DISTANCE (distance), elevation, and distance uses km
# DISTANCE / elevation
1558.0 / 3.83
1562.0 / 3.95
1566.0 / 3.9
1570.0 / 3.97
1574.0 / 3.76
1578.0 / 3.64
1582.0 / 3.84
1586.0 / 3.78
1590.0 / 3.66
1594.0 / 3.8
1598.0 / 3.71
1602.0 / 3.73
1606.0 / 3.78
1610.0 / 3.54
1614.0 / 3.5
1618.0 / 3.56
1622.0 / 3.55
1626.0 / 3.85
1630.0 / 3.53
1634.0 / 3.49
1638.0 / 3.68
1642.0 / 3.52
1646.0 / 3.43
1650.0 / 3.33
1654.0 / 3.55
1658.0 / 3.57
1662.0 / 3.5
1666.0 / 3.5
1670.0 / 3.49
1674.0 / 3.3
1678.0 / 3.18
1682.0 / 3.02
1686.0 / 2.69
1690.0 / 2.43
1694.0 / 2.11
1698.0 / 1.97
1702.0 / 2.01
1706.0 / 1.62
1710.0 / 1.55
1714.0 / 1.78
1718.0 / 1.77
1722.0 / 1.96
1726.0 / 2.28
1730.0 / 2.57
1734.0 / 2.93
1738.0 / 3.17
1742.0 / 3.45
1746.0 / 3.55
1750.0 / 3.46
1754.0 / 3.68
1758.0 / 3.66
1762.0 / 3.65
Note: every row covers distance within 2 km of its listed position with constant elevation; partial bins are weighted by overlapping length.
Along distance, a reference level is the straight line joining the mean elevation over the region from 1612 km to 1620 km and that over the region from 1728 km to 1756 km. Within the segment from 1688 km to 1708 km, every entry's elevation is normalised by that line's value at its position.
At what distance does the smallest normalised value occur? 1706.0 km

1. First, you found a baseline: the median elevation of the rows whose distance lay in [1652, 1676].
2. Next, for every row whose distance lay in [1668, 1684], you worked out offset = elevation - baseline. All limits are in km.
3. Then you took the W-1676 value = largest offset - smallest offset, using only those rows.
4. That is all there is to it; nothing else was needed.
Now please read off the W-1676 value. 0.47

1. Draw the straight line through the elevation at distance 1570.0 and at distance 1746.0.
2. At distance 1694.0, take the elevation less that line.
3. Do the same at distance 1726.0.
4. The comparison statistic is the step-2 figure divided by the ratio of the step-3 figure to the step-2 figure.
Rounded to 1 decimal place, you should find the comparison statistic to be -1.9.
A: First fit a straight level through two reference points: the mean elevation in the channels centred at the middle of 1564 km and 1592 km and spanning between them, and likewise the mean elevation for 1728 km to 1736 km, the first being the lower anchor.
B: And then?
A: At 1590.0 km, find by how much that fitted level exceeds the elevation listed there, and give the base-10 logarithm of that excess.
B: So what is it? -1.3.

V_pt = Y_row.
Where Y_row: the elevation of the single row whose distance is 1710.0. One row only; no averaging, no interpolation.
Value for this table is 1.55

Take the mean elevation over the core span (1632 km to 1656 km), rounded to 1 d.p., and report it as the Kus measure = 3.5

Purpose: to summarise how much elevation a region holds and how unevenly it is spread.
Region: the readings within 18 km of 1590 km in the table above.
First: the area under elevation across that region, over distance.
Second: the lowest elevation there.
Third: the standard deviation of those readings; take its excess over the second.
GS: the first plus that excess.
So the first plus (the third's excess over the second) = 131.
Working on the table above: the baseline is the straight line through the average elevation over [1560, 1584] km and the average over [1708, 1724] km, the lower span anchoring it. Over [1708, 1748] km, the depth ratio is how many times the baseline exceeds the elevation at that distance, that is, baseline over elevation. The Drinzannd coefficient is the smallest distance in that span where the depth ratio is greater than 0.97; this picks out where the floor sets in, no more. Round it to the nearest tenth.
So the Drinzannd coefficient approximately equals 1710.0 km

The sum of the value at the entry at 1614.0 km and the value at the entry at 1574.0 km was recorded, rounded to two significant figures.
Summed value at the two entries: 7.3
